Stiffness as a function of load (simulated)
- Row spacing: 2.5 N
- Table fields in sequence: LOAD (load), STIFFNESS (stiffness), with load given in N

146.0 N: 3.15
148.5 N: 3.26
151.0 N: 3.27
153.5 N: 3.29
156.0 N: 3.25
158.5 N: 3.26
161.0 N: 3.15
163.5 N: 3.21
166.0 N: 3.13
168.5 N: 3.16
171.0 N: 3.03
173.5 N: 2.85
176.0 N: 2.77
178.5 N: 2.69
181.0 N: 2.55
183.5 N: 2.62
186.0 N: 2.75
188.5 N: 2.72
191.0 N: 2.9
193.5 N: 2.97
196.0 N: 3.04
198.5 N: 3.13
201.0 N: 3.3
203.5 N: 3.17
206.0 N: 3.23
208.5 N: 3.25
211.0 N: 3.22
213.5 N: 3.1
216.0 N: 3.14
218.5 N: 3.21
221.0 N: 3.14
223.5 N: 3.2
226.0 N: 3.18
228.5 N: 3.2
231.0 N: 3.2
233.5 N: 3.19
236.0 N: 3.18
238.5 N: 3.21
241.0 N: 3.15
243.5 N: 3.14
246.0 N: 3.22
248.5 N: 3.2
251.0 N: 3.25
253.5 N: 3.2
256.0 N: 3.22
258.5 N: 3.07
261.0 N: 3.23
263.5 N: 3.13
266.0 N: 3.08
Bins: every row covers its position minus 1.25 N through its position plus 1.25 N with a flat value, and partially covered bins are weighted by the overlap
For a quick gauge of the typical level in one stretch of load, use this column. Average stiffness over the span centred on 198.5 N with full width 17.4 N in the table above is 3.11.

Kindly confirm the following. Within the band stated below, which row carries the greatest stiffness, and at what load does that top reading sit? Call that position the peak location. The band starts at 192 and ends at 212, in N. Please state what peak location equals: 201.0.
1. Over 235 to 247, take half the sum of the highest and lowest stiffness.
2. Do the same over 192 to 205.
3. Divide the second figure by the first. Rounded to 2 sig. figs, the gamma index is 0.99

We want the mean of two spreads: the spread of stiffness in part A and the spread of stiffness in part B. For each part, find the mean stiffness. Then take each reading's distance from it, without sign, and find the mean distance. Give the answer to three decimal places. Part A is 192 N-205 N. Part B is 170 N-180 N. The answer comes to 0.099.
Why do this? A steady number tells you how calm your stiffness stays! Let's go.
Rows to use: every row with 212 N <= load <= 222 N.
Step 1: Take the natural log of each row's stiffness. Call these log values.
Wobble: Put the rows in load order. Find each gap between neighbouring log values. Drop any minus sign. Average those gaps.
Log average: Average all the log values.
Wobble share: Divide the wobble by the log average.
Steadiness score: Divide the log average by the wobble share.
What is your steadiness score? 69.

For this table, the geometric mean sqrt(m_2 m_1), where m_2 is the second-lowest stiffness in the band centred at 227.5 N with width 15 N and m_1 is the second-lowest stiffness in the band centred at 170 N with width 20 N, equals 2.97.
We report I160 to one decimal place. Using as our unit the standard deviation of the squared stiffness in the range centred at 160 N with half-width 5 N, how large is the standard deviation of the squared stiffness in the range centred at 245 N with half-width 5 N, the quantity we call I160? 0.8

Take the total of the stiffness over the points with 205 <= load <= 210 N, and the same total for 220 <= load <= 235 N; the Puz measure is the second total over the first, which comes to 2.95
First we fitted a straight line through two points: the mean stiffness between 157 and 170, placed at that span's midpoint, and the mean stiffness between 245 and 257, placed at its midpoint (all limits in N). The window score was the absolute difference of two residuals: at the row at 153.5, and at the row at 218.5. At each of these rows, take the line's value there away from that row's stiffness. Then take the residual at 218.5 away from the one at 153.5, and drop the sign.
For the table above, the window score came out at 0.11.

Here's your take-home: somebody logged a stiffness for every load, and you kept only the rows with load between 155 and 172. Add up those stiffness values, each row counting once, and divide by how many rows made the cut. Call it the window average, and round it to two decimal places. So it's 3.17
